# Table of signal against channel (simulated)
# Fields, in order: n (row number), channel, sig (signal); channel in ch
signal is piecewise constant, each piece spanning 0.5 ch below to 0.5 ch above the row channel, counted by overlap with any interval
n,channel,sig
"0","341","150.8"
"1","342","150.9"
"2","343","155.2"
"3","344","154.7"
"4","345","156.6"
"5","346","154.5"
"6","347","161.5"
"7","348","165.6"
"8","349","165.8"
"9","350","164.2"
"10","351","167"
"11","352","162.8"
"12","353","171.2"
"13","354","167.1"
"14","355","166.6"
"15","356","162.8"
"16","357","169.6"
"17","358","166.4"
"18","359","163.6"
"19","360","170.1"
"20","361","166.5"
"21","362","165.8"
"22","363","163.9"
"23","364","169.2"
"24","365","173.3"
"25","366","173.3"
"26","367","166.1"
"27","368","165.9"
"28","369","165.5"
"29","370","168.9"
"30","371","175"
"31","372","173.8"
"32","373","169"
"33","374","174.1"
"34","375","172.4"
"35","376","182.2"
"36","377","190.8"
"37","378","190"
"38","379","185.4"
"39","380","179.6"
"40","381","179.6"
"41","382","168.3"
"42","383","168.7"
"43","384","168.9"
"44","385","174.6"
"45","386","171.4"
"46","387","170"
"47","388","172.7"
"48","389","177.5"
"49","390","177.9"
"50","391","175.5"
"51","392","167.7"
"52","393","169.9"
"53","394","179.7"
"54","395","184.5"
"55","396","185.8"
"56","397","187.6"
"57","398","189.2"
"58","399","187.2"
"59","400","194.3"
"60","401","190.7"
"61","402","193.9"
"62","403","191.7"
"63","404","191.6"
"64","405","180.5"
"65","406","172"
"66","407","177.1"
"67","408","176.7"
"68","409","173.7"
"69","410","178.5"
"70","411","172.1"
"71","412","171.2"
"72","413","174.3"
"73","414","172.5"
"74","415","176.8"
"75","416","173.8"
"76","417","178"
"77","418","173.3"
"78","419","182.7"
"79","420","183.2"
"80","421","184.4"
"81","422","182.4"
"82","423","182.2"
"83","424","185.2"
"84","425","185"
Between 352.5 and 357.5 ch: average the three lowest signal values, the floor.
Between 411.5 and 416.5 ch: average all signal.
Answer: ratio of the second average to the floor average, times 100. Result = 105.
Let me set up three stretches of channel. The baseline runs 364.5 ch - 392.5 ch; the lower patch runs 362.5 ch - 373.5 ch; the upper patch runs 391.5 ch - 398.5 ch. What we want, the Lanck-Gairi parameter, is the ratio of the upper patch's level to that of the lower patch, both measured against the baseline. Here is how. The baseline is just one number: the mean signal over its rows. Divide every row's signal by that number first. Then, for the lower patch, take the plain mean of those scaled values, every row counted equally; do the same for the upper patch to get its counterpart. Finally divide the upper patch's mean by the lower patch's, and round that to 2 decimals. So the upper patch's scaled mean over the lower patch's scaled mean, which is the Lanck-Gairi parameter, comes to 1.07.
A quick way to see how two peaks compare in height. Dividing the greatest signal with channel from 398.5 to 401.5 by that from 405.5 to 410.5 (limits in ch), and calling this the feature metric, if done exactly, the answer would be 1.09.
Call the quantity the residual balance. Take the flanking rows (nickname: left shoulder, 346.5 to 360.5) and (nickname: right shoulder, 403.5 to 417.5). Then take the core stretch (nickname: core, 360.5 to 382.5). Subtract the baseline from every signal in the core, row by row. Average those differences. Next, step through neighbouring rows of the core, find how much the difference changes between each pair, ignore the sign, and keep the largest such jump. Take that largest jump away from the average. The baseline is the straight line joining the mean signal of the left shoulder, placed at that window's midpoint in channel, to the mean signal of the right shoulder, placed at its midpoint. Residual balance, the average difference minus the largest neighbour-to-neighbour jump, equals -7.2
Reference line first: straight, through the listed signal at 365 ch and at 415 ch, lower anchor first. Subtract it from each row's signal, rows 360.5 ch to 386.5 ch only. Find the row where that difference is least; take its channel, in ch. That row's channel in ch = 363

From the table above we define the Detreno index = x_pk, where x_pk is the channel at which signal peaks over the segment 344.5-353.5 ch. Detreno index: 353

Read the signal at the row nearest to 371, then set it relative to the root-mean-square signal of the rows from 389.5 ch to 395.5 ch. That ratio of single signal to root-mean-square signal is 0.99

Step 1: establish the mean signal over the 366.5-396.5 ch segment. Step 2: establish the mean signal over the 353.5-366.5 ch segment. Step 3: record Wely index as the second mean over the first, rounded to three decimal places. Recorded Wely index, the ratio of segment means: 0.957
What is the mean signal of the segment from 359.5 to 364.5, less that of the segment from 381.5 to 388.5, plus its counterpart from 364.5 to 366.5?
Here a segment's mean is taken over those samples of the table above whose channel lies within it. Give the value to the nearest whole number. 170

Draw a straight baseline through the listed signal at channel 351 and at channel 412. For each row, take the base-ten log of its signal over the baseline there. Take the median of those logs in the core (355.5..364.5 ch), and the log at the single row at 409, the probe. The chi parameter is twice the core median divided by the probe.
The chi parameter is -0.9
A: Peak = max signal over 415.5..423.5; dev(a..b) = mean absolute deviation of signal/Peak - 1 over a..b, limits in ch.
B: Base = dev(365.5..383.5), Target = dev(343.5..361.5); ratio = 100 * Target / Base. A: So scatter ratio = 57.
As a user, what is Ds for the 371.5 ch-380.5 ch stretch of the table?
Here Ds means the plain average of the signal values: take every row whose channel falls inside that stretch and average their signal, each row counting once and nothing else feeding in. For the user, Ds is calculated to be 180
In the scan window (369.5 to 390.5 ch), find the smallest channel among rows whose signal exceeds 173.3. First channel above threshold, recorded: 371 ch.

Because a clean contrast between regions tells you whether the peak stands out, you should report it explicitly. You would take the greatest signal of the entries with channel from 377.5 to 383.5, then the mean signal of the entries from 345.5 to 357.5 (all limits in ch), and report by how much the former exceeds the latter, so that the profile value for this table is 25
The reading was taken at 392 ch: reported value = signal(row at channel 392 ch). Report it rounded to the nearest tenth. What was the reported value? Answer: 167.7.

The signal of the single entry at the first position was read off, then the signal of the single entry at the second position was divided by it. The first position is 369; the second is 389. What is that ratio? 1.073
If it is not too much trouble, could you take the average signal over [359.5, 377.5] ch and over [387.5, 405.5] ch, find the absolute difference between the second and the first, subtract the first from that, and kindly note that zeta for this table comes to -160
